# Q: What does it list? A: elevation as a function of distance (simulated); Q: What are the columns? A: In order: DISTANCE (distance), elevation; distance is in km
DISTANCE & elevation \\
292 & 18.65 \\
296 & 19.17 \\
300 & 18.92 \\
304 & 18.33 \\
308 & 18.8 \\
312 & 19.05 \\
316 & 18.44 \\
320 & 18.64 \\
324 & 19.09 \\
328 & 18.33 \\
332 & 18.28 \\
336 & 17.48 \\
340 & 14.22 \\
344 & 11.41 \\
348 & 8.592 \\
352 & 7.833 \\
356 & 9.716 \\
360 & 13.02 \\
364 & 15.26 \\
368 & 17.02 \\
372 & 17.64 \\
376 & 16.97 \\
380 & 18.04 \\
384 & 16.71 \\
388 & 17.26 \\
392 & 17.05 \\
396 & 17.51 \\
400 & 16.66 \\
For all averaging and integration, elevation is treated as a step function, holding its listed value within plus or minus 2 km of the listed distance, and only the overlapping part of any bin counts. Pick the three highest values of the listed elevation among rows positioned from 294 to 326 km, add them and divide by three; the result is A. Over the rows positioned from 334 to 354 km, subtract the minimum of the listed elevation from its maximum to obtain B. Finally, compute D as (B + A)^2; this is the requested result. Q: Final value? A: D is 827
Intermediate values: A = 19.1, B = 9.6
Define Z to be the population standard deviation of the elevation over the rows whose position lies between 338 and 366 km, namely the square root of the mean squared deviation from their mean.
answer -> 2.6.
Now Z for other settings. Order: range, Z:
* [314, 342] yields 1.5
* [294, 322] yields 0.3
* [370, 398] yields 0.4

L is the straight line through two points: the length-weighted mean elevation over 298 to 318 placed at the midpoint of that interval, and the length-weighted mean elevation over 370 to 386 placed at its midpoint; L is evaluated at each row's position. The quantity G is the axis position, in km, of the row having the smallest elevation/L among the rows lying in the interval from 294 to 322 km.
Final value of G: 304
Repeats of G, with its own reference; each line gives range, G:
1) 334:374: 352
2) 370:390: 384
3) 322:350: 348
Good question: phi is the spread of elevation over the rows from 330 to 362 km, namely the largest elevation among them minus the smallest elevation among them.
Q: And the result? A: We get 10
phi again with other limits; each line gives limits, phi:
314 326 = 1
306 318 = 1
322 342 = 5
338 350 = 6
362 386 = 3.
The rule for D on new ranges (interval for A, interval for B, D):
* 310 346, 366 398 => 410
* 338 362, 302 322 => 185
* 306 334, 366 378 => 386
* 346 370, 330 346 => 483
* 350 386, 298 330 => 336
